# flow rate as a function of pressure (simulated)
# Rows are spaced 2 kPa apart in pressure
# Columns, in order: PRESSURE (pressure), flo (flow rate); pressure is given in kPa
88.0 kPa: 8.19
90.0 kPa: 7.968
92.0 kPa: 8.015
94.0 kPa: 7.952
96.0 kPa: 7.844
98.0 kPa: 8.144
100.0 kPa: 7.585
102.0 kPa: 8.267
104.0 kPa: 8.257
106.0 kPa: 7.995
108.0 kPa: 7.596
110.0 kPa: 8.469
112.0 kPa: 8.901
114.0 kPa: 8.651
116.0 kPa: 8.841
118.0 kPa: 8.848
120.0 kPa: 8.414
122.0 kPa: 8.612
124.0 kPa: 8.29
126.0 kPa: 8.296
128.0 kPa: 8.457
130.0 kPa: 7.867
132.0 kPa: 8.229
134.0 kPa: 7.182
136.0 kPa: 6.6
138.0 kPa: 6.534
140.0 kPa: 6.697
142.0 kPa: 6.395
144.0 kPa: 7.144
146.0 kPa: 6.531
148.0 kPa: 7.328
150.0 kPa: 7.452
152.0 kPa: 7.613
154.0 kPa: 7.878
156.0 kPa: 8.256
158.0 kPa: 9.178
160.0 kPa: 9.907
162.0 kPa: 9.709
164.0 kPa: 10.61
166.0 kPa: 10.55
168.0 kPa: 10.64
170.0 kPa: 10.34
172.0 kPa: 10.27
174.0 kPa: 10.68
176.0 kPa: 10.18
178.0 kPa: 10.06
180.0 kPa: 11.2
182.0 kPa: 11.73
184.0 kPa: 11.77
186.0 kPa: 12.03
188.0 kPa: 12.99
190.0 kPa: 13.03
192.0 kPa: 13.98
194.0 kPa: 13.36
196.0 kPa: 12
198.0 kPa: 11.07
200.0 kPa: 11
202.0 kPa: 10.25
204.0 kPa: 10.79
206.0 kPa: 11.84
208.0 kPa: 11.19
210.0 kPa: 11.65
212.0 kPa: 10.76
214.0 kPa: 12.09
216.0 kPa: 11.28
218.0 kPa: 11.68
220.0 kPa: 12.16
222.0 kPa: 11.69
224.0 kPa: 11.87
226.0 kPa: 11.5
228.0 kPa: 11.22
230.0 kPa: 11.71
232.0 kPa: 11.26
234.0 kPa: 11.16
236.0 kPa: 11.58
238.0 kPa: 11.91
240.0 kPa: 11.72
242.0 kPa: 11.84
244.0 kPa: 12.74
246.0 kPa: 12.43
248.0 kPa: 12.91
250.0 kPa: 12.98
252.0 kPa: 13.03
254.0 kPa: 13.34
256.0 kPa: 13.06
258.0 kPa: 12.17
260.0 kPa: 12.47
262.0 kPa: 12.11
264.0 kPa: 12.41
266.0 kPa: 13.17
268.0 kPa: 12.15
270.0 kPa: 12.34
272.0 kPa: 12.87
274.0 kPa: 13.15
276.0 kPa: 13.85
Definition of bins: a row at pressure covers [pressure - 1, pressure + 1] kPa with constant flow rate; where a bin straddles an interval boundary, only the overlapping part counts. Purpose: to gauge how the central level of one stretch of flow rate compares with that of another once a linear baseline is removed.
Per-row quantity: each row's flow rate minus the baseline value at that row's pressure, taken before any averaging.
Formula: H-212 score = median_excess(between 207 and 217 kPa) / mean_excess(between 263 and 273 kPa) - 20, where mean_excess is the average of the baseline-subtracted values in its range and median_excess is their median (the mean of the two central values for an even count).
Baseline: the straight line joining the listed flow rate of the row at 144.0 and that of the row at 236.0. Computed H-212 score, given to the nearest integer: -22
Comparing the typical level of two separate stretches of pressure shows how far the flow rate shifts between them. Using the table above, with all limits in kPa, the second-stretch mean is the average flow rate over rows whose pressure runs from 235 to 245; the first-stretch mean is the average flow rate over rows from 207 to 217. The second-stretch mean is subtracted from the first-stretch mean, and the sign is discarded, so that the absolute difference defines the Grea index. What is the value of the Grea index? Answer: 0.56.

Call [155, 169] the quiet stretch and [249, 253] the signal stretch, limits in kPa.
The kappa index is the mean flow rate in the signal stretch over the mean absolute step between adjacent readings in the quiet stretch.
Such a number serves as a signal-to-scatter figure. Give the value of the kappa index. 26.9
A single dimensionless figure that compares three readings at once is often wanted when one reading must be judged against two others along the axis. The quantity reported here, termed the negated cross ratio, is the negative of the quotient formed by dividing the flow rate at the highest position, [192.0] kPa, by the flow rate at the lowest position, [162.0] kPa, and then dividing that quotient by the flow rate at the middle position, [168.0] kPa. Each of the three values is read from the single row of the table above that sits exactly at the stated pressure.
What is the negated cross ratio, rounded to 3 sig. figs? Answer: -0.135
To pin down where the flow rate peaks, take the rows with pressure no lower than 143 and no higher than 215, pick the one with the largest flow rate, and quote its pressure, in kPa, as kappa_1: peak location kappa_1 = 192.0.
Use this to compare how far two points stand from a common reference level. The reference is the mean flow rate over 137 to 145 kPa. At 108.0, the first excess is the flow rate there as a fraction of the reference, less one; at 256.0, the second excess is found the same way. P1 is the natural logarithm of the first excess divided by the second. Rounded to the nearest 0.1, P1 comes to -2.0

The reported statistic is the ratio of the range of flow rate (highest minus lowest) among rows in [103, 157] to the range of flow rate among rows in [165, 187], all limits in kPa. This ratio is 1.3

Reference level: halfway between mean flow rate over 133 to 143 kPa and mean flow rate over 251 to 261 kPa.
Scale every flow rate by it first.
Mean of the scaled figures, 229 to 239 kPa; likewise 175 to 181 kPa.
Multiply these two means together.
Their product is 1.27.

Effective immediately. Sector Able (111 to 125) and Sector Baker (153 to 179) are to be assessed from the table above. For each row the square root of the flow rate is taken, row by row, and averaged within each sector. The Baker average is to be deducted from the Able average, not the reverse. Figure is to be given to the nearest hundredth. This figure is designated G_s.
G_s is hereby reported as -0.20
